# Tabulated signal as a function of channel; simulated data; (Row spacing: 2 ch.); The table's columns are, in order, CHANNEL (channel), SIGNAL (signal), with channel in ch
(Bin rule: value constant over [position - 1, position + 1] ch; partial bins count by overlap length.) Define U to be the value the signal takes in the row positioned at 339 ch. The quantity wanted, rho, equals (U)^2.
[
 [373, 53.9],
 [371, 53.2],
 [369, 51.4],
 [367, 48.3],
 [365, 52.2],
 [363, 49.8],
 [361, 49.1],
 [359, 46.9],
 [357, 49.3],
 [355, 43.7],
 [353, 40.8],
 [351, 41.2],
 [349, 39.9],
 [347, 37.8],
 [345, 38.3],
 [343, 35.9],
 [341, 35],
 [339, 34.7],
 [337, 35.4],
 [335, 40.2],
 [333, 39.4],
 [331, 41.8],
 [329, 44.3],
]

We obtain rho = 1204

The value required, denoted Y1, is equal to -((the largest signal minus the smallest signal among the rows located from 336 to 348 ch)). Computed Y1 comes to -3.6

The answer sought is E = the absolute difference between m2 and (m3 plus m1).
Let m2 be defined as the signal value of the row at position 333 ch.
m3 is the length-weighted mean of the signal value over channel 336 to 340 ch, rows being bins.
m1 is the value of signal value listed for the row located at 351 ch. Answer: 37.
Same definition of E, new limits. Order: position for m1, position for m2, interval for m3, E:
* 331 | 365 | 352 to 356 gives 32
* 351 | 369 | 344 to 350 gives 28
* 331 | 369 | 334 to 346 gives 27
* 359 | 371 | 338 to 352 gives 31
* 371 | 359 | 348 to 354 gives 47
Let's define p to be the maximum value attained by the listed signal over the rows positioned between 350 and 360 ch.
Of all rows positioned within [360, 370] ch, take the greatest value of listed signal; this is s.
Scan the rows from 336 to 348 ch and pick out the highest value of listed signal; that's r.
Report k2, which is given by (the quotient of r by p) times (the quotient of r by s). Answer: 0.6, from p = 49.3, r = 38.3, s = 52.2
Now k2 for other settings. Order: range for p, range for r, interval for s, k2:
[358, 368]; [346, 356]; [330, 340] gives 0.9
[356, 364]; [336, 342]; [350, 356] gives 0.6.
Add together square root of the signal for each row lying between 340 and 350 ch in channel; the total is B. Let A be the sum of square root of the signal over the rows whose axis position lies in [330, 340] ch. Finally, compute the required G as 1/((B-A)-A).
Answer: -0.0320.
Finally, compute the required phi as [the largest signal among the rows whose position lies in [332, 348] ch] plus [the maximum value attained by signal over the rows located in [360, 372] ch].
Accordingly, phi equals 93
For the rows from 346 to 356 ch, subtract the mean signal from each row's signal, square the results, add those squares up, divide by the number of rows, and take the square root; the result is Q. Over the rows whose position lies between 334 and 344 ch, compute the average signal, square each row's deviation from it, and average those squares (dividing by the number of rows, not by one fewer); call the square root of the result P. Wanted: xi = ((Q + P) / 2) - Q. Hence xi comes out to 0.05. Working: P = 2.02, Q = 1.9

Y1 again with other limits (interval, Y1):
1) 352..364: -9.0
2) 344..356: -5.9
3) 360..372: -4.9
